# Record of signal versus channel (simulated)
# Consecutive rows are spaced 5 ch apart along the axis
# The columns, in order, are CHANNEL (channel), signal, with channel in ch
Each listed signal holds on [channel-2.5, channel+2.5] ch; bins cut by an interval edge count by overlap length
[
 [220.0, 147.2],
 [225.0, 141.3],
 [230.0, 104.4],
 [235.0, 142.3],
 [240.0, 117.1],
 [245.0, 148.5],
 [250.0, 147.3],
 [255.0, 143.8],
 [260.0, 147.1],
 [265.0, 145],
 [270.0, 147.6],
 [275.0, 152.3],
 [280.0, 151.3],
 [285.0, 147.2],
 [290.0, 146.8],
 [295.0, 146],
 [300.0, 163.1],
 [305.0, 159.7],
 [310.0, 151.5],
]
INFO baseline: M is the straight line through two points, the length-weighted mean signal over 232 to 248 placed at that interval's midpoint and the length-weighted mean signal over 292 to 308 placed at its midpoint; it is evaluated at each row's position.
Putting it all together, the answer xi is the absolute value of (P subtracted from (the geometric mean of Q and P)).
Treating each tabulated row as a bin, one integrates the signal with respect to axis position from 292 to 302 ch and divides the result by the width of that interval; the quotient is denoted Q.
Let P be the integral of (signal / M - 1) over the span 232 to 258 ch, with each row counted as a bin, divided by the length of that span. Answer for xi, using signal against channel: 1.5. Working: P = 0.016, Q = 154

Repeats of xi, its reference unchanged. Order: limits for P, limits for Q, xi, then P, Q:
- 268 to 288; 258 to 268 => 1.1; 0.009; 146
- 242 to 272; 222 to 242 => 2.1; 0.035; 127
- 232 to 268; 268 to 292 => 1.6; 0.017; 149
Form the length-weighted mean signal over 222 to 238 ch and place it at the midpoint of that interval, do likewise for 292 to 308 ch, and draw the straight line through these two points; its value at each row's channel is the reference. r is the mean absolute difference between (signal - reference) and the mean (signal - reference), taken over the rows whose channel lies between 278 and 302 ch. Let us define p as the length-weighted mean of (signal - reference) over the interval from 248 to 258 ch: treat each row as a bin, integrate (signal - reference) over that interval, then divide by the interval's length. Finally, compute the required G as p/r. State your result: 1.5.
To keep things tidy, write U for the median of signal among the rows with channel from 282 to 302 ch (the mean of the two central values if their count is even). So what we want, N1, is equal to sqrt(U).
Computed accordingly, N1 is 12.1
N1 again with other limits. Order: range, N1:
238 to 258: 12.1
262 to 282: 12.2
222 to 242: 11.4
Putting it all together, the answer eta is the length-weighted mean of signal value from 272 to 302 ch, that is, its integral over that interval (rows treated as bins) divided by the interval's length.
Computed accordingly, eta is 151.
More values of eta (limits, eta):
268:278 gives 150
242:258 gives 146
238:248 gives 134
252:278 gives 147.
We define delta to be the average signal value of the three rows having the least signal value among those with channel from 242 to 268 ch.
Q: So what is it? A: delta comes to 145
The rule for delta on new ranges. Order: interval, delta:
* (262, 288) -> 147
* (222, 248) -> 121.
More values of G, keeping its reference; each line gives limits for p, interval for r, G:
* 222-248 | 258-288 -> 0.0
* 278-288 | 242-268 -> -0.1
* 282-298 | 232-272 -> -0.8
